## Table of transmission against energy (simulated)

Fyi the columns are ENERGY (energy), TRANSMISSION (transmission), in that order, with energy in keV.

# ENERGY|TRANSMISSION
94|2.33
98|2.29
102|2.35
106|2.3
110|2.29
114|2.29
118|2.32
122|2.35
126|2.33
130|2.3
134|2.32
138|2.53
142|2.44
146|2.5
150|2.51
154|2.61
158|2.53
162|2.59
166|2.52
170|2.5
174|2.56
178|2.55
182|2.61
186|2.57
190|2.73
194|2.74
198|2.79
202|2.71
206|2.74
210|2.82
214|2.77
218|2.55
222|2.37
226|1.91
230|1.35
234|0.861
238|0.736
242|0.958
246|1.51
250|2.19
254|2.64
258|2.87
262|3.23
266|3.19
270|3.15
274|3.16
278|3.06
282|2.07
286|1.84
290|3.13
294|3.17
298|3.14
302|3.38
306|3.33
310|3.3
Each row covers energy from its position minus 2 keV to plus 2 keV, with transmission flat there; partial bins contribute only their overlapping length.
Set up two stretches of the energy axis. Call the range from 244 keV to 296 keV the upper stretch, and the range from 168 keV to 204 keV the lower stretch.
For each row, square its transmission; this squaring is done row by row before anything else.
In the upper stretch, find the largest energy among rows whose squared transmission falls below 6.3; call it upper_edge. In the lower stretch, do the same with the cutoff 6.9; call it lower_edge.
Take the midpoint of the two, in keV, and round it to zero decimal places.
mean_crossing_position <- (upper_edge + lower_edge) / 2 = 236 keV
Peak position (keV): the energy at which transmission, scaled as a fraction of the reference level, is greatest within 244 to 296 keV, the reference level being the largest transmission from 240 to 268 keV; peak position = 262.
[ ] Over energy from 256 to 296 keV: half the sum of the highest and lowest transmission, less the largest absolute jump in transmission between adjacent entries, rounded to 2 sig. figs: 1.2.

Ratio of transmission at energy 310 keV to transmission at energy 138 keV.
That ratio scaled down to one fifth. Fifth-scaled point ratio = 0.26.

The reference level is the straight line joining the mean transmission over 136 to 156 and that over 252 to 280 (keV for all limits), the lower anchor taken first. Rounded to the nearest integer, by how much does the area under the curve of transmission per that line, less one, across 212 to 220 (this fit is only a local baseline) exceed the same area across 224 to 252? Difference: 15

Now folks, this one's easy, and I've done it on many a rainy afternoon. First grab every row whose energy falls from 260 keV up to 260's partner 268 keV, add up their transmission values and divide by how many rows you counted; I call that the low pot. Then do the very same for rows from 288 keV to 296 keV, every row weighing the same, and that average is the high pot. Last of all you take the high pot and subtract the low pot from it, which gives -0.06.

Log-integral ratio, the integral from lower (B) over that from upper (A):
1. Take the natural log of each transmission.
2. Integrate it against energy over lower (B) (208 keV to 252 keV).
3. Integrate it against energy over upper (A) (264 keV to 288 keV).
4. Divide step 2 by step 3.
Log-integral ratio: 0.93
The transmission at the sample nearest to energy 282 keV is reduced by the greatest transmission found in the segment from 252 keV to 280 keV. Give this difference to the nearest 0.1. -1.2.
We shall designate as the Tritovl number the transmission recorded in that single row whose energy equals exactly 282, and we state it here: 2.07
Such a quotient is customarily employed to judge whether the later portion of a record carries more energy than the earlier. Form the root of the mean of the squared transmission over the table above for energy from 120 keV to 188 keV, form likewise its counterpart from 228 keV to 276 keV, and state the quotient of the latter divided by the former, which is 0.95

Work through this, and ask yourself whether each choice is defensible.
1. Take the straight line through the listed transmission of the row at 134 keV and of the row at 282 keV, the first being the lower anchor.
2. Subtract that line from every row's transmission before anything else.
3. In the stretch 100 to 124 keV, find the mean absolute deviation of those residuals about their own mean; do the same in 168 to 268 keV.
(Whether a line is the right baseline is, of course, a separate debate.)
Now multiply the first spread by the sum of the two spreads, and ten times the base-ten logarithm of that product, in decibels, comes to -18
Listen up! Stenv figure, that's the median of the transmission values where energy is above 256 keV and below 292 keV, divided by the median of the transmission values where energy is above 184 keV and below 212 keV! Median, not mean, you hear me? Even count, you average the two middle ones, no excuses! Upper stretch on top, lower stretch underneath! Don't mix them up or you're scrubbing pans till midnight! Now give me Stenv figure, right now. 1.14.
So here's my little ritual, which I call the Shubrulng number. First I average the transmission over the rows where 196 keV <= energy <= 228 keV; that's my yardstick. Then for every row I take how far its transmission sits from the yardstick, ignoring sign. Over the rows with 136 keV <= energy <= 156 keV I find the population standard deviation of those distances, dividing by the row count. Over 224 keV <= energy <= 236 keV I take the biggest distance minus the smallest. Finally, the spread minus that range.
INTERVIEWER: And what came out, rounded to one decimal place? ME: -1.0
